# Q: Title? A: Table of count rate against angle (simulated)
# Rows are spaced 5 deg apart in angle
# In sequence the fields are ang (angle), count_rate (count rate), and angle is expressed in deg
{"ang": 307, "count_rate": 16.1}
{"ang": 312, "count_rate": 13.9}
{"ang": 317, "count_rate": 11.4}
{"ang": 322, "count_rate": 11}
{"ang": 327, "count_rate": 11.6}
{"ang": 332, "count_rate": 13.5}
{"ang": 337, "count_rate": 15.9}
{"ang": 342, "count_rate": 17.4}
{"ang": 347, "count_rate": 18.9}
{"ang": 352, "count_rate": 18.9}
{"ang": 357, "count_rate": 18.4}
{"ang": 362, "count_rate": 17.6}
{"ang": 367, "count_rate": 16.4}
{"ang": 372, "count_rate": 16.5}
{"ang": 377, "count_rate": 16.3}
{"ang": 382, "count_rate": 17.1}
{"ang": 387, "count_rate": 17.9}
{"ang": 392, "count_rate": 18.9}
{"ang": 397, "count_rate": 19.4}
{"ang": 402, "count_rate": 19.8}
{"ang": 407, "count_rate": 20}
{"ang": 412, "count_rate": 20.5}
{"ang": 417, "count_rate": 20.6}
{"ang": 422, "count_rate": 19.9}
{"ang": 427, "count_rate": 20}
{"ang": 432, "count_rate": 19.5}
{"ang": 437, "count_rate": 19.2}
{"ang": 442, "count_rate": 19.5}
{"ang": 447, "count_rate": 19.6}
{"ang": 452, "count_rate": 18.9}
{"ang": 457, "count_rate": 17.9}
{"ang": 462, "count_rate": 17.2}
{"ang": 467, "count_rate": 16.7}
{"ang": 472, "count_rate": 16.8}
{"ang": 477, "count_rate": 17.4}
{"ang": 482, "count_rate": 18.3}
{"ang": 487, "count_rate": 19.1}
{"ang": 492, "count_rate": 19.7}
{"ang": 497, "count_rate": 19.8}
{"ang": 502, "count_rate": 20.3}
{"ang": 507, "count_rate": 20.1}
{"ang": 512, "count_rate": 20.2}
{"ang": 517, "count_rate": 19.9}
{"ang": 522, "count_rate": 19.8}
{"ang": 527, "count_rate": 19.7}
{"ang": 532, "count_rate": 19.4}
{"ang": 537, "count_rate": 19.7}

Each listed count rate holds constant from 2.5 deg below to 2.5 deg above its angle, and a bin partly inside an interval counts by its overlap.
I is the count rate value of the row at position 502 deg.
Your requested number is 20.3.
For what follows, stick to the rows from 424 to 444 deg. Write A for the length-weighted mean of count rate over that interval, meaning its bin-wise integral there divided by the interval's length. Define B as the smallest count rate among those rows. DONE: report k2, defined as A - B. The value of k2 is 0.4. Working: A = 19.6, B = 19.2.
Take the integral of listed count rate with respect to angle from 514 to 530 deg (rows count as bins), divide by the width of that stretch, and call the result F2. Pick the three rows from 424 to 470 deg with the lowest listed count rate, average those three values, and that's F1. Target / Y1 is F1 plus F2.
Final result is 37.1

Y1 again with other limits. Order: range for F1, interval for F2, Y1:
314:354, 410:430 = 31.6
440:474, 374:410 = 35.4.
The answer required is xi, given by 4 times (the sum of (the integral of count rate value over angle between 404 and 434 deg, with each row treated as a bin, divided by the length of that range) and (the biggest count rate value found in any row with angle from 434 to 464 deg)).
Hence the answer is 159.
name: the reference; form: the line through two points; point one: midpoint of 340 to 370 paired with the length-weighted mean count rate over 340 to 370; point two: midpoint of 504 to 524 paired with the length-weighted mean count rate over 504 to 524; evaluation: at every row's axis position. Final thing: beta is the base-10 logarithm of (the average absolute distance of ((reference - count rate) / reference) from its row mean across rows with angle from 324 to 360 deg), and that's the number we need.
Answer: -0.9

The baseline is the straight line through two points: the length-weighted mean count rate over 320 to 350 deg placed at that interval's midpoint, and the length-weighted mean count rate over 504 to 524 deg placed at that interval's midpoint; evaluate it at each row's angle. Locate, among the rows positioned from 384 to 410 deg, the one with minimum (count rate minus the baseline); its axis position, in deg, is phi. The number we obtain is 387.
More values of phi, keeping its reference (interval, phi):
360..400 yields 377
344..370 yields 367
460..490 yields 472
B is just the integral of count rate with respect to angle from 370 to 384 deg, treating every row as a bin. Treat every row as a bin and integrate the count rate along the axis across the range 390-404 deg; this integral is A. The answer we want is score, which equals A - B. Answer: 38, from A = 271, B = 233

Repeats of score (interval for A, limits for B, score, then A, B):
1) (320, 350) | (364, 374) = 280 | 445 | 165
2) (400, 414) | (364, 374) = 116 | 281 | 165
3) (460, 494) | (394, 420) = 87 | 608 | 521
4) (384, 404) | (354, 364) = 198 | 379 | 181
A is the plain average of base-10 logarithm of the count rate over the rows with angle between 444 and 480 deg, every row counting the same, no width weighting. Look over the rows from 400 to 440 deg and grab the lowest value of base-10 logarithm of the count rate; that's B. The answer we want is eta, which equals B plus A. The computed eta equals 2.53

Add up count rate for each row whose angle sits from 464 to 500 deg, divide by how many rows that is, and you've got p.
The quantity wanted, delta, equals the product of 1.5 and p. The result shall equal 27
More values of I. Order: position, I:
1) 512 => 20.2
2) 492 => 19.7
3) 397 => 19.4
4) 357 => 18.4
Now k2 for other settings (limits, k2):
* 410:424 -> 0.4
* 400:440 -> 0.7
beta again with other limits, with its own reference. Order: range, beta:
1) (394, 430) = -1.8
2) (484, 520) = -1.9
